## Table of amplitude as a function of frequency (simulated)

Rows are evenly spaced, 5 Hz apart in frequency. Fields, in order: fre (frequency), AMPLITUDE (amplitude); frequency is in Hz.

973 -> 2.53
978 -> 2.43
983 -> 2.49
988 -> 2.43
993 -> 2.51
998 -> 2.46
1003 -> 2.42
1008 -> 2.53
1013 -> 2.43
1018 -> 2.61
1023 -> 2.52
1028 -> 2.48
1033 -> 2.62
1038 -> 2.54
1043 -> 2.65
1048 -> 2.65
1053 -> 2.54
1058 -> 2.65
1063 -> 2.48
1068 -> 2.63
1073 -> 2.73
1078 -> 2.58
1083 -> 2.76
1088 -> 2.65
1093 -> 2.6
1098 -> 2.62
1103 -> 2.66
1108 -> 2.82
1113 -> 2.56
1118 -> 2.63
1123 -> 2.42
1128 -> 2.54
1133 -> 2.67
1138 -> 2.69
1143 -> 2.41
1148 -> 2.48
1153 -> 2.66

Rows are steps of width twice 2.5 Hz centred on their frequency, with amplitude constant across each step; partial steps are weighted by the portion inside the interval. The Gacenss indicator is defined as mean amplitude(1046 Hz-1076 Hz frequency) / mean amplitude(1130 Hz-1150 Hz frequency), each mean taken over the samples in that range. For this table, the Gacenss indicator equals 1.02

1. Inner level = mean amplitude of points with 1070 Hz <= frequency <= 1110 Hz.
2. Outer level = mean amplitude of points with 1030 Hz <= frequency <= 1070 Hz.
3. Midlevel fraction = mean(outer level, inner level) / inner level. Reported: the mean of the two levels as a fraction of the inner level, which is 0.98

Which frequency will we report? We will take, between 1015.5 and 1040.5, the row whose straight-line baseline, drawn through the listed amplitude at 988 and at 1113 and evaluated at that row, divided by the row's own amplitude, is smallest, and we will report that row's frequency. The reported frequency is 1018 Hz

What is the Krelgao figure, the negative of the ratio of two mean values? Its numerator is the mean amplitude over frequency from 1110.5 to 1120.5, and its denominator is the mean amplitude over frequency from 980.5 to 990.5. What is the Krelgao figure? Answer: -1.05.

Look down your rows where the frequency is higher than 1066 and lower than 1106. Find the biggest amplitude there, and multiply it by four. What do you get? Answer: 11.0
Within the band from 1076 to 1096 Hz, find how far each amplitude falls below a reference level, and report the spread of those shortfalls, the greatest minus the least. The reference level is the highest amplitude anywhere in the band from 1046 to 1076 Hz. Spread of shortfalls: 0.18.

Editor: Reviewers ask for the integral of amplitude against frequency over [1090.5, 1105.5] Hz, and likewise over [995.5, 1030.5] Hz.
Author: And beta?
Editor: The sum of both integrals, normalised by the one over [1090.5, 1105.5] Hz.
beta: 3.2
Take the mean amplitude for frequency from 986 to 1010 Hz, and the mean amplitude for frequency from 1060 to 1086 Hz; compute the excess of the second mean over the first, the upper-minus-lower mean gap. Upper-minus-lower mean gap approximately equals 0.17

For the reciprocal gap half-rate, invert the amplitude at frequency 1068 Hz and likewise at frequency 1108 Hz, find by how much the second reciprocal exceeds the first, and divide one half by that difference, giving -20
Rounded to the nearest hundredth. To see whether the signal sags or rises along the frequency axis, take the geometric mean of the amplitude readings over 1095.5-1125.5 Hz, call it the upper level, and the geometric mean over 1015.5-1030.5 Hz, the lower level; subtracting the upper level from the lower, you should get -0.08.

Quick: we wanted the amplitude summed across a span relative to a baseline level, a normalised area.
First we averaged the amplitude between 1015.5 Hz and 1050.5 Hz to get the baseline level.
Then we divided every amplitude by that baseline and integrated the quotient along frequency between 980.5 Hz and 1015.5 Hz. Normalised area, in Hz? 33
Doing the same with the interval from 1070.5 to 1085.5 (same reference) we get 16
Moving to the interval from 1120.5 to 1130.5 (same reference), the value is 10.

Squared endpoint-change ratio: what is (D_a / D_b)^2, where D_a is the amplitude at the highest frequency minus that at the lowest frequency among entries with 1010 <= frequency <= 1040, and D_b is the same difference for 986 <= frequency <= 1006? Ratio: 121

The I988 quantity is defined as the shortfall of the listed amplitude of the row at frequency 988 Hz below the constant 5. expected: 2.57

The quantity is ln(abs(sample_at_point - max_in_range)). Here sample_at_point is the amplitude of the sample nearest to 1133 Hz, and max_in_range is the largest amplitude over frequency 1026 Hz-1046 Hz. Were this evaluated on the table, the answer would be -3.9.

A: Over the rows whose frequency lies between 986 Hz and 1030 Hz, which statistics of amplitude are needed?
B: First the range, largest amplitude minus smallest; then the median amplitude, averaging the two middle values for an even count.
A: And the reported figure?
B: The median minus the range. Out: 2.29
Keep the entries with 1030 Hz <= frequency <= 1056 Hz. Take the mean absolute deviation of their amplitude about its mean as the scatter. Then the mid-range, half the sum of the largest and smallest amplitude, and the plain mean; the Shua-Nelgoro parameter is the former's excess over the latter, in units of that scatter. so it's -0.1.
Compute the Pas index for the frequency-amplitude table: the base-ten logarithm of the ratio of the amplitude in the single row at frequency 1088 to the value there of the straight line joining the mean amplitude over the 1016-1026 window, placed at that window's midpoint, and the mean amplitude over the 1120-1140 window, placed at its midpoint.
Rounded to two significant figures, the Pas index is 0.013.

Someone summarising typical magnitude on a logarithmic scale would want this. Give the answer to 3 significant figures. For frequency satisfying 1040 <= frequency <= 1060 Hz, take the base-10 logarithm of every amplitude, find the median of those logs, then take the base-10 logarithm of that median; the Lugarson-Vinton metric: -0.373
